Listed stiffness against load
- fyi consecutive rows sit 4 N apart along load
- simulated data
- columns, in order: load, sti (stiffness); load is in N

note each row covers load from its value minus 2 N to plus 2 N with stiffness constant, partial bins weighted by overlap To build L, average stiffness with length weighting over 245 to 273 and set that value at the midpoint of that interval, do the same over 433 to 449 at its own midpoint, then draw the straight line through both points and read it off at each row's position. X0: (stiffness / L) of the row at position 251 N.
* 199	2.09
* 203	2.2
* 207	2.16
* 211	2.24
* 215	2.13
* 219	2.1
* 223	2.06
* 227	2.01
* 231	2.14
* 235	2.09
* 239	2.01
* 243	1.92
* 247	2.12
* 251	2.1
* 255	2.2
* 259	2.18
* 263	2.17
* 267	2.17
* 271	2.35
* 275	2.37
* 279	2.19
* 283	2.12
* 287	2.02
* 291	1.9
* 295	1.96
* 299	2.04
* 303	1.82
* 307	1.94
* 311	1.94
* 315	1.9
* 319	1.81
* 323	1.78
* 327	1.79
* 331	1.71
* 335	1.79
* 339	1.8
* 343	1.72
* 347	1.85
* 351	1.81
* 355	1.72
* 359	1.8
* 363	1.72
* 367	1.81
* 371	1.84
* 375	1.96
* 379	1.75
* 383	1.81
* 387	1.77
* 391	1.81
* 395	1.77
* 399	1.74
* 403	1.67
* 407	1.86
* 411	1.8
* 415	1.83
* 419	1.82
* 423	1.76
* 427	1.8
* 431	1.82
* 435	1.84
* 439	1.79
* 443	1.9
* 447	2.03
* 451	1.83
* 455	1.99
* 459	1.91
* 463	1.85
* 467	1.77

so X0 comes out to 0.96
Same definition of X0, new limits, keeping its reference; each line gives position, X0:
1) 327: 0.86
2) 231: 0.96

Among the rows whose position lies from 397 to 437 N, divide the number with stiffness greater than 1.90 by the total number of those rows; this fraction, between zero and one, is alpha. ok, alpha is 0.00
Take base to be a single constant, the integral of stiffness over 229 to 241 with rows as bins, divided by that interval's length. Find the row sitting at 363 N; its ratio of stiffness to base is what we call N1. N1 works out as 0.83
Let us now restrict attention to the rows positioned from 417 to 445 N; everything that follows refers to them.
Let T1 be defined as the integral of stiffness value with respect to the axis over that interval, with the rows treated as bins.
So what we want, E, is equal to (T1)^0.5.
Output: 7.14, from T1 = 50.9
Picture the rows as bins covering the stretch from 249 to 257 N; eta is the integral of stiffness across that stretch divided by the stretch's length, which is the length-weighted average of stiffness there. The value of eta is 2.15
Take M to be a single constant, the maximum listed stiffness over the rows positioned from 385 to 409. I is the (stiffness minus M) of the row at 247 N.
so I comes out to 0.26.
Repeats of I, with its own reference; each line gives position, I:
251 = 0.24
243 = 0.06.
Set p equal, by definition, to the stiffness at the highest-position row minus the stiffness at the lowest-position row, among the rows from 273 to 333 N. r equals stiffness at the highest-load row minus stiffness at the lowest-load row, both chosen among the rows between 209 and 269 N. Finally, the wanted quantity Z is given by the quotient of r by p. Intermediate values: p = -0.66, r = -0.07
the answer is 0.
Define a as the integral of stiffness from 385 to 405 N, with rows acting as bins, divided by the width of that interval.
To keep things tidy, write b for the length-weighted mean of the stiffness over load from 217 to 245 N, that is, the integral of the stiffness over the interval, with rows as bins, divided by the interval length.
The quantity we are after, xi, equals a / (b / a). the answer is 1.50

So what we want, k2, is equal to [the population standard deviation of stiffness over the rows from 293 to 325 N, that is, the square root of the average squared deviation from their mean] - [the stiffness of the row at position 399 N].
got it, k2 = -1.66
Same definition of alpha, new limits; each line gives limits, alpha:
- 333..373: 0.00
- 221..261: 1.00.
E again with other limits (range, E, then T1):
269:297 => 7.72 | 59.6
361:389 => 7.12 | 50.6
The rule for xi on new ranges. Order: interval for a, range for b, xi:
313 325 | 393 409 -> 1.90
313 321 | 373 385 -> 1.87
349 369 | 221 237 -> 1.51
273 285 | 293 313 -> 2.56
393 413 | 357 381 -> 1.72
